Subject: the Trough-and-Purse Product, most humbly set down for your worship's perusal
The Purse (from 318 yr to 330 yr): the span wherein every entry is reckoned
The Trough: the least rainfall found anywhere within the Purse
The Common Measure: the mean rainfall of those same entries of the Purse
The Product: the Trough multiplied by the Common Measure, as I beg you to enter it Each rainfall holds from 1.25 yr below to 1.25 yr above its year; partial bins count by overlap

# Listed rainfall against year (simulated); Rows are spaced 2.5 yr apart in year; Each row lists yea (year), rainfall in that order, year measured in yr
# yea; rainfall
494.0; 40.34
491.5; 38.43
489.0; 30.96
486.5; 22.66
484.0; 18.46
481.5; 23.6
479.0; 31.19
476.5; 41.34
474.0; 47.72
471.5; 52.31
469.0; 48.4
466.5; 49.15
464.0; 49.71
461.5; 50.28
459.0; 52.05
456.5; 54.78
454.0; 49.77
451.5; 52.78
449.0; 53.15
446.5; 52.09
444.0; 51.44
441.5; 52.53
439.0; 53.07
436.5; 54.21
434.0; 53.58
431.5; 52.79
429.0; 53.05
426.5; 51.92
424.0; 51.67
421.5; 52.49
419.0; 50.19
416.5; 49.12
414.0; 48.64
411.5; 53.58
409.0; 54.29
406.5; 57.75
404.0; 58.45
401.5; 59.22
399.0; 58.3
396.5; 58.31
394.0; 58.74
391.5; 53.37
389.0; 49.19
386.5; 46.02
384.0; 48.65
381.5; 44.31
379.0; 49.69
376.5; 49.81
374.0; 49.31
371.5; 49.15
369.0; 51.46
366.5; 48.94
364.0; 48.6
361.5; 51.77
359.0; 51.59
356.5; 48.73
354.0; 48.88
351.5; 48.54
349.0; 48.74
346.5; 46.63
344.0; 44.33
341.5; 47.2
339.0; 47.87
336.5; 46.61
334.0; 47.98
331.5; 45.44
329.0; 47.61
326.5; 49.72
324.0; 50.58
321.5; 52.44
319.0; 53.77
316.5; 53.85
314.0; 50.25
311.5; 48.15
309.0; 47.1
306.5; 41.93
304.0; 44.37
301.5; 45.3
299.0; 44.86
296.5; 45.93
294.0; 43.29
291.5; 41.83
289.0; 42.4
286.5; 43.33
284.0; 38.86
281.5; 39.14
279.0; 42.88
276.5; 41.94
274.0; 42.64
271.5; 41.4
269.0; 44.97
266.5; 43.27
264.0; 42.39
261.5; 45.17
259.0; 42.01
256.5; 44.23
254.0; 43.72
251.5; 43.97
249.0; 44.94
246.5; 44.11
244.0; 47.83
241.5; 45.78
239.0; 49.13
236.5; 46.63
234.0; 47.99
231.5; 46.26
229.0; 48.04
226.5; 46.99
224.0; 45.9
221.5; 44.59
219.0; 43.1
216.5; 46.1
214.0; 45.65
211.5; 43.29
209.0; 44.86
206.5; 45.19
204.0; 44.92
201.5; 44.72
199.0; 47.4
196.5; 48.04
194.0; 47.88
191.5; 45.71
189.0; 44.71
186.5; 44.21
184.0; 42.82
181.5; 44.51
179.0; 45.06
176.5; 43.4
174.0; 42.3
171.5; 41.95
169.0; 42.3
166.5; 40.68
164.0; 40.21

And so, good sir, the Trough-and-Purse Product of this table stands 2420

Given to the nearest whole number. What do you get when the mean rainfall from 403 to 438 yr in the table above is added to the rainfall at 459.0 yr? 105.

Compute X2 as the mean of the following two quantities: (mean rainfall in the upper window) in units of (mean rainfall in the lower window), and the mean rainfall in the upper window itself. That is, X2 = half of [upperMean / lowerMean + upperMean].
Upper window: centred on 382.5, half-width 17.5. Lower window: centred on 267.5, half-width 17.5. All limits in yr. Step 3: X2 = 26.1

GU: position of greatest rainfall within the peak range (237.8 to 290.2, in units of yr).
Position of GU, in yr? 239.0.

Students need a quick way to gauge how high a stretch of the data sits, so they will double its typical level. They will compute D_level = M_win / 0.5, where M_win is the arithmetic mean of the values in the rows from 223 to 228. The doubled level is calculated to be 93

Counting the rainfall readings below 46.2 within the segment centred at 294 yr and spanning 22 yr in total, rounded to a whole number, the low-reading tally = 9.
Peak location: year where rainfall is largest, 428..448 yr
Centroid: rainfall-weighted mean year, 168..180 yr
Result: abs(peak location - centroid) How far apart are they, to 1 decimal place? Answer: 262.4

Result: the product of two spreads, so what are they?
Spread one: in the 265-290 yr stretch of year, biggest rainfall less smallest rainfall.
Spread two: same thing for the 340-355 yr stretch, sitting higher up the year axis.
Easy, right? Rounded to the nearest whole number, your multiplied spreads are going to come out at 28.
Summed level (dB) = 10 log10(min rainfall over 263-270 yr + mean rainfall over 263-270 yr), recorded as 19.3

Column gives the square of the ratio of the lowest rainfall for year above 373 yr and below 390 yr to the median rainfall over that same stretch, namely 0.81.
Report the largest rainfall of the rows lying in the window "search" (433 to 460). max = 54.78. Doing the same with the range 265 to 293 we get 44.97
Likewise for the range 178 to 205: 48.04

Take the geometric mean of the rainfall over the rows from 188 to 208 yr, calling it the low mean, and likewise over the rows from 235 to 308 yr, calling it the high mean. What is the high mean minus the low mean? -2.4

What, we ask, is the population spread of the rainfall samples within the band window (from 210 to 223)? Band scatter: 1.2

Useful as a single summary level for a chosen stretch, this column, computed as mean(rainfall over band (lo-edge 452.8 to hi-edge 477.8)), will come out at 50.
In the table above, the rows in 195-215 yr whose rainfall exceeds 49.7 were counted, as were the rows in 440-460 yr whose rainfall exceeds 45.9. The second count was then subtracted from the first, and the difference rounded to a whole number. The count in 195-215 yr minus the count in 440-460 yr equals -8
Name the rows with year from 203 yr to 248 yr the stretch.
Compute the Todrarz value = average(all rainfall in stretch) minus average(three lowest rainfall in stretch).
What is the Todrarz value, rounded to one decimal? 2.4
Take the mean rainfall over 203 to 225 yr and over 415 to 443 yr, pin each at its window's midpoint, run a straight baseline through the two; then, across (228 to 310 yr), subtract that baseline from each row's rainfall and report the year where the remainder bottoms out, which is 284.0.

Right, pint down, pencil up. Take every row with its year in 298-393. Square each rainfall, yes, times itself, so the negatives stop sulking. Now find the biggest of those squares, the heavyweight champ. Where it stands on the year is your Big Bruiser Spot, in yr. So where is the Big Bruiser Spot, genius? 316.5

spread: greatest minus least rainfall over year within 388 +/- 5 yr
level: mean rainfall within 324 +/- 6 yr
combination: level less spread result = 43.5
